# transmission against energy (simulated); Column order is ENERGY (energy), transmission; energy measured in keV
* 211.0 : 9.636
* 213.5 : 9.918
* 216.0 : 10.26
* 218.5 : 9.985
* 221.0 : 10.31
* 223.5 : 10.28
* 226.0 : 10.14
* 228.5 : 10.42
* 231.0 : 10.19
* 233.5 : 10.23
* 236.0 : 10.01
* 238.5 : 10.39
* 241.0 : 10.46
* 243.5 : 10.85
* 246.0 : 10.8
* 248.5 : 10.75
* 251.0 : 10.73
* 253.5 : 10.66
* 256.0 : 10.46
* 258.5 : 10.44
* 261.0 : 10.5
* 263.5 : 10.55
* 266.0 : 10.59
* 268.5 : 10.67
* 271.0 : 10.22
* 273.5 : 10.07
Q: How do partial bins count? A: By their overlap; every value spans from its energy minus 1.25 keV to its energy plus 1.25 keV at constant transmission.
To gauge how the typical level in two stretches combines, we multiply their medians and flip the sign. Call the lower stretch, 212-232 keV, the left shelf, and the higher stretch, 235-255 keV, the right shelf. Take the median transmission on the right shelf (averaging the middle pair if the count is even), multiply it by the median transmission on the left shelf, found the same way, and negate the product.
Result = -109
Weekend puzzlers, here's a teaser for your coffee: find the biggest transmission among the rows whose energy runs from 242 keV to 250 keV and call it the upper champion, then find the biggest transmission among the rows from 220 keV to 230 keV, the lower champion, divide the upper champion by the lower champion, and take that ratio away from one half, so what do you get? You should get -0.54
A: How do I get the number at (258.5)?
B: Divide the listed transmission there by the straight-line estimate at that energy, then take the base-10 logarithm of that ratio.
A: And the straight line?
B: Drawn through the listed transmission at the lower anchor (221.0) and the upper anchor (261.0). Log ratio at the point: -0.002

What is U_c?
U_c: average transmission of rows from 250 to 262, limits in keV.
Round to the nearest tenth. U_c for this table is 10.6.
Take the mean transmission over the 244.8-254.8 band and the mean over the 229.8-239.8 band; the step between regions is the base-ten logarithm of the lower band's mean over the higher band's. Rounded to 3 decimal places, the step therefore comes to -0.022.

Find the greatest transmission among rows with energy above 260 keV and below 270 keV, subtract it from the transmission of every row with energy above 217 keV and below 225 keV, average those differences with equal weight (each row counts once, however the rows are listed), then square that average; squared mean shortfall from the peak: 0.23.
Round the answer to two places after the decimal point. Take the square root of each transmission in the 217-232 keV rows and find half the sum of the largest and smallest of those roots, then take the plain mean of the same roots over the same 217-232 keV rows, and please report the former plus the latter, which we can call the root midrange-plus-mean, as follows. 6.39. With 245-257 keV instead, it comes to 6.53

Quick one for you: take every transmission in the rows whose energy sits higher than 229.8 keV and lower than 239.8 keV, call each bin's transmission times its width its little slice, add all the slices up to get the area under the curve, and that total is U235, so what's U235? 102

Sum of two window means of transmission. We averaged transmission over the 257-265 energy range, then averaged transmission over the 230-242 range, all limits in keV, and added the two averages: 20.8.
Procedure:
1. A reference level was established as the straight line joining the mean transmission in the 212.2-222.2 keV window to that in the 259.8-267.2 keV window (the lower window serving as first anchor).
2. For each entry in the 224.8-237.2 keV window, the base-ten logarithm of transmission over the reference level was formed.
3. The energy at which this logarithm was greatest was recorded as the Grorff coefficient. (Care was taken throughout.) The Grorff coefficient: 228.5 keV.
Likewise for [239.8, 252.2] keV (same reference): 243.5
